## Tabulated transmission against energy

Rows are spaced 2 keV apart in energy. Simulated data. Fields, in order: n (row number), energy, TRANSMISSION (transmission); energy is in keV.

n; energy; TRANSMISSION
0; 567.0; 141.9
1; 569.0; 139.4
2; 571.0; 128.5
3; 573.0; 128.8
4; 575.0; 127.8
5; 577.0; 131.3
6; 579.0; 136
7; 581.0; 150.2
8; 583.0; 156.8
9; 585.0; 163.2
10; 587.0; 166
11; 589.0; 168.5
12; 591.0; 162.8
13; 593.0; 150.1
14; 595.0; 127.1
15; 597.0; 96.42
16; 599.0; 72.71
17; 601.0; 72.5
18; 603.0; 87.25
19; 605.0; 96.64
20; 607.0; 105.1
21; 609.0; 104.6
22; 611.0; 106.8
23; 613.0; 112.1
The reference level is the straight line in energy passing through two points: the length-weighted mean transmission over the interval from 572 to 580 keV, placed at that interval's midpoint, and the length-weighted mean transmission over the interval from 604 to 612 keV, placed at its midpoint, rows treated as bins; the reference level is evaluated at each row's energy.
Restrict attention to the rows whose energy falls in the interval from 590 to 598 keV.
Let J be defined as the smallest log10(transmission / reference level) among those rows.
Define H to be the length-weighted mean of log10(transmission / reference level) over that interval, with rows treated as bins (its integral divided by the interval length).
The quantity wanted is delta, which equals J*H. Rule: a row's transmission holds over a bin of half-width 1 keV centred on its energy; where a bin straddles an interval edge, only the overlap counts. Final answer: -0.004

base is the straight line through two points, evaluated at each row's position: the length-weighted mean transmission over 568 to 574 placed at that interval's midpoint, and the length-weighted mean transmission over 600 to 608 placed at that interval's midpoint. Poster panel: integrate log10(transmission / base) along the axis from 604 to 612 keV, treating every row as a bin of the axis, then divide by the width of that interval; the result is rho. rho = 0.08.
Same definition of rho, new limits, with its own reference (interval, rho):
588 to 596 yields 0.16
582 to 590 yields 0.16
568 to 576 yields 0.00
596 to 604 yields -0.07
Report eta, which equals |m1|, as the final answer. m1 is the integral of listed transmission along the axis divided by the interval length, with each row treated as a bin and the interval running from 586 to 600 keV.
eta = 135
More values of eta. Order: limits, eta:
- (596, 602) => 81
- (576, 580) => 134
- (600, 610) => 93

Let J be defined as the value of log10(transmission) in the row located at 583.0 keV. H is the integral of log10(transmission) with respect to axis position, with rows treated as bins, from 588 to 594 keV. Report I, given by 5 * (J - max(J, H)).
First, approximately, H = 13.2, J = 2.20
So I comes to -55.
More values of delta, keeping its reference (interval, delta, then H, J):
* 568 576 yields 0.000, -0.01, -0.02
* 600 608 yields 0.014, -0.08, -0.18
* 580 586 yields 0.007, 0.10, 0.07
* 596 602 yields 0.026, -0.14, -0.18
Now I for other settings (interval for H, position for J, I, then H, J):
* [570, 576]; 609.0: -53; 12.7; 2.02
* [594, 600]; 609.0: -49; 11.9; 2.02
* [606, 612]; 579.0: -50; 12.1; 2.13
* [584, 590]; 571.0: -56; 13.3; 2.11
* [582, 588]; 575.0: -56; 13.3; 2.11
